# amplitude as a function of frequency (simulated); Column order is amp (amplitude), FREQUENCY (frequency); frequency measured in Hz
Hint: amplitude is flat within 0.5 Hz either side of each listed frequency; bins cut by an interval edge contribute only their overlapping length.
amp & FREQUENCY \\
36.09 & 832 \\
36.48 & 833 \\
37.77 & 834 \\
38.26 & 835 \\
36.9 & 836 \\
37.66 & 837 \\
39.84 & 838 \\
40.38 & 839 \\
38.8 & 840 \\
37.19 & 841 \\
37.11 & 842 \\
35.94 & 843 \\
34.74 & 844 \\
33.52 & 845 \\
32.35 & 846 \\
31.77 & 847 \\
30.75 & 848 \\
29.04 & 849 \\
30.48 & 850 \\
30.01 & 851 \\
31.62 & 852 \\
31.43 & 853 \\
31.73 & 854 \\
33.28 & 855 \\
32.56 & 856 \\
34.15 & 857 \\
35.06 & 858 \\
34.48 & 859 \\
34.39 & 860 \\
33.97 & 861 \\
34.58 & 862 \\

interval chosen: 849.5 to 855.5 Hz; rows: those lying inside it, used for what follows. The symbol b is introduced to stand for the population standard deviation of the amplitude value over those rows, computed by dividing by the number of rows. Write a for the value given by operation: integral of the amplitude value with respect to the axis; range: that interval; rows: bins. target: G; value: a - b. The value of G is 188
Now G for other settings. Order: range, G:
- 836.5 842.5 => 230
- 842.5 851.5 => 286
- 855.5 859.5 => 135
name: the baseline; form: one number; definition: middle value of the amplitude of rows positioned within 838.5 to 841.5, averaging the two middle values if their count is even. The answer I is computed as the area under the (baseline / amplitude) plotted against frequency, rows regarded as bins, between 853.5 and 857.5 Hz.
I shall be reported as 4.7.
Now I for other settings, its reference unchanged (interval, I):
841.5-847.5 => 6.8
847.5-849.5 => 2.6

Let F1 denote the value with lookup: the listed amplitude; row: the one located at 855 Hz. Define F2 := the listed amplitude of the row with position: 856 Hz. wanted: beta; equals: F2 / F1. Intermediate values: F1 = 33.28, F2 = 32.56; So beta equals 0.98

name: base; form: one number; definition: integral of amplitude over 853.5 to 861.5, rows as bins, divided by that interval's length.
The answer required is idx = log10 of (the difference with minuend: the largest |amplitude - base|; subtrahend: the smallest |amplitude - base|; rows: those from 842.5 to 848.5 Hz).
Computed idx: 0.44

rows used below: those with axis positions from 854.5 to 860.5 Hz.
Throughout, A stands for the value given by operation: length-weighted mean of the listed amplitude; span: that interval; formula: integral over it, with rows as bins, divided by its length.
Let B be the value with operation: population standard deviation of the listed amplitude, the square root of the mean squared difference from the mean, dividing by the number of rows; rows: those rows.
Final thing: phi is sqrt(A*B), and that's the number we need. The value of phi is 5.3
